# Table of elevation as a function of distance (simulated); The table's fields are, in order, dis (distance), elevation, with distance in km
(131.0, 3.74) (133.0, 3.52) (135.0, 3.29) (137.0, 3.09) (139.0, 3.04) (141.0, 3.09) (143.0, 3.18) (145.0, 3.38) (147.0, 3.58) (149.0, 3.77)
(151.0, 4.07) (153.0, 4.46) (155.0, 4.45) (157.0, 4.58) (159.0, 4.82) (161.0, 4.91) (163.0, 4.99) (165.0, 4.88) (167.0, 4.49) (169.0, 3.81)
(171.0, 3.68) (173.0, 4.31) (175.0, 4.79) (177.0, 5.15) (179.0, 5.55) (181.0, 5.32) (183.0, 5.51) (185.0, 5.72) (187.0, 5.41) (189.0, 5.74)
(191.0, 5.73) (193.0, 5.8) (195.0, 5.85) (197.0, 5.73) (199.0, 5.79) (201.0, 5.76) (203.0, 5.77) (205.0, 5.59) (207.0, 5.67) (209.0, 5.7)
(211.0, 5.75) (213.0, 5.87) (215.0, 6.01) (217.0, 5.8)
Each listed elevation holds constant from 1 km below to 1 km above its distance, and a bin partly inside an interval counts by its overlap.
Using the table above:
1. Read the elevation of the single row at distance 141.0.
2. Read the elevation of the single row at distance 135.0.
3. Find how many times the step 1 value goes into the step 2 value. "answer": 1.06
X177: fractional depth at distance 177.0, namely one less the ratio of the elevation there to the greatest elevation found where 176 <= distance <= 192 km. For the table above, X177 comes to 0.10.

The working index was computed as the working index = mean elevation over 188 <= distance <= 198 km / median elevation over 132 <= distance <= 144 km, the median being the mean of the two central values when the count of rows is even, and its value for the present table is 1.84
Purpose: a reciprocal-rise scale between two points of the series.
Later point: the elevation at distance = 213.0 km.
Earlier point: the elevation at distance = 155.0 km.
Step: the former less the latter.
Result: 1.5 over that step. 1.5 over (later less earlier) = 1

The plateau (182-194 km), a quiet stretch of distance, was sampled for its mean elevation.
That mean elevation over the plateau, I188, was 5.7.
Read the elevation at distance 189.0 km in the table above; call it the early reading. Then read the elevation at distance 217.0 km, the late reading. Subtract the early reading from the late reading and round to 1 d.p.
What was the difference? 0.1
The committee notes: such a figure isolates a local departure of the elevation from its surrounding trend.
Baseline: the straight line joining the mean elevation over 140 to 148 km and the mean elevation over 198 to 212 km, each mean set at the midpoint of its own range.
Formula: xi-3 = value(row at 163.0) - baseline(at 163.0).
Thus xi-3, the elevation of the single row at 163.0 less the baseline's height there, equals 0.9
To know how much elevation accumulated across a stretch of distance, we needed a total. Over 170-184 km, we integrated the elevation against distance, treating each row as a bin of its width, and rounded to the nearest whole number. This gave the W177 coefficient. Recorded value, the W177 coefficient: 69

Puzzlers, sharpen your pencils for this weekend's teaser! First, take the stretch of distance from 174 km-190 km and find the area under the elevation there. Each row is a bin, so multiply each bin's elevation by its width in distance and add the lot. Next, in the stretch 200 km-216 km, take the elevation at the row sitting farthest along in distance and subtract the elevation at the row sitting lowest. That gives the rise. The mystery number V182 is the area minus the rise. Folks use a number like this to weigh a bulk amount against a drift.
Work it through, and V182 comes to 86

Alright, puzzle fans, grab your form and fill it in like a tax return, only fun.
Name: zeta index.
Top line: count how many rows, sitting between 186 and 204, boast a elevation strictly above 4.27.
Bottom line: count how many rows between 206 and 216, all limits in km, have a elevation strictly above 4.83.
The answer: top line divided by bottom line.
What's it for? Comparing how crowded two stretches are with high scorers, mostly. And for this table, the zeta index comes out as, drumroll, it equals 1.8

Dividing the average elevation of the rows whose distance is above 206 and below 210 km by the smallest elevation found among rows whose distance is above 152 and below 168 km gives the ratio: 1.3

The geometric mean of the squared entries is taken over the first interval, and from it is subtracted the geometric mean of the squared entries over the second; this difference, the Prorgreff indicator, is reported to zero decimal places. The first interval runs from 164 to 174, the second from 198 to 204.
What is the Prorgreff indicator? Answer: -16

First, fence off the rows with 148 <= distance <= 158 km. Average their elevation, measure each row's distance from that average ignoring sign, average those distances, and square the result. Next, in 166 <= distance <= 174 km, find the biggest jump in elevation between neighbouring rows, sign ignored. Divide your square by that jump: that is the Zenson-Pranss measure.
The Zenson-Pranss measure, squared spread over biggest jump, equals 0.11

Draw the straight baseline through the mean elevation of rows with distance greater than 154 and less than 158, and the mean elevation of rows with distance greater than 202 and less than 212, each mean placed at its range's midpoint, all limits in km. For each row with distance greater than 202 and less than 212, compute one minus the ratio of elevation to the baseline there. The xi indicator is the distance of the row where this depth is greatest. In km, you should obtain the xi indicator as 205.0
